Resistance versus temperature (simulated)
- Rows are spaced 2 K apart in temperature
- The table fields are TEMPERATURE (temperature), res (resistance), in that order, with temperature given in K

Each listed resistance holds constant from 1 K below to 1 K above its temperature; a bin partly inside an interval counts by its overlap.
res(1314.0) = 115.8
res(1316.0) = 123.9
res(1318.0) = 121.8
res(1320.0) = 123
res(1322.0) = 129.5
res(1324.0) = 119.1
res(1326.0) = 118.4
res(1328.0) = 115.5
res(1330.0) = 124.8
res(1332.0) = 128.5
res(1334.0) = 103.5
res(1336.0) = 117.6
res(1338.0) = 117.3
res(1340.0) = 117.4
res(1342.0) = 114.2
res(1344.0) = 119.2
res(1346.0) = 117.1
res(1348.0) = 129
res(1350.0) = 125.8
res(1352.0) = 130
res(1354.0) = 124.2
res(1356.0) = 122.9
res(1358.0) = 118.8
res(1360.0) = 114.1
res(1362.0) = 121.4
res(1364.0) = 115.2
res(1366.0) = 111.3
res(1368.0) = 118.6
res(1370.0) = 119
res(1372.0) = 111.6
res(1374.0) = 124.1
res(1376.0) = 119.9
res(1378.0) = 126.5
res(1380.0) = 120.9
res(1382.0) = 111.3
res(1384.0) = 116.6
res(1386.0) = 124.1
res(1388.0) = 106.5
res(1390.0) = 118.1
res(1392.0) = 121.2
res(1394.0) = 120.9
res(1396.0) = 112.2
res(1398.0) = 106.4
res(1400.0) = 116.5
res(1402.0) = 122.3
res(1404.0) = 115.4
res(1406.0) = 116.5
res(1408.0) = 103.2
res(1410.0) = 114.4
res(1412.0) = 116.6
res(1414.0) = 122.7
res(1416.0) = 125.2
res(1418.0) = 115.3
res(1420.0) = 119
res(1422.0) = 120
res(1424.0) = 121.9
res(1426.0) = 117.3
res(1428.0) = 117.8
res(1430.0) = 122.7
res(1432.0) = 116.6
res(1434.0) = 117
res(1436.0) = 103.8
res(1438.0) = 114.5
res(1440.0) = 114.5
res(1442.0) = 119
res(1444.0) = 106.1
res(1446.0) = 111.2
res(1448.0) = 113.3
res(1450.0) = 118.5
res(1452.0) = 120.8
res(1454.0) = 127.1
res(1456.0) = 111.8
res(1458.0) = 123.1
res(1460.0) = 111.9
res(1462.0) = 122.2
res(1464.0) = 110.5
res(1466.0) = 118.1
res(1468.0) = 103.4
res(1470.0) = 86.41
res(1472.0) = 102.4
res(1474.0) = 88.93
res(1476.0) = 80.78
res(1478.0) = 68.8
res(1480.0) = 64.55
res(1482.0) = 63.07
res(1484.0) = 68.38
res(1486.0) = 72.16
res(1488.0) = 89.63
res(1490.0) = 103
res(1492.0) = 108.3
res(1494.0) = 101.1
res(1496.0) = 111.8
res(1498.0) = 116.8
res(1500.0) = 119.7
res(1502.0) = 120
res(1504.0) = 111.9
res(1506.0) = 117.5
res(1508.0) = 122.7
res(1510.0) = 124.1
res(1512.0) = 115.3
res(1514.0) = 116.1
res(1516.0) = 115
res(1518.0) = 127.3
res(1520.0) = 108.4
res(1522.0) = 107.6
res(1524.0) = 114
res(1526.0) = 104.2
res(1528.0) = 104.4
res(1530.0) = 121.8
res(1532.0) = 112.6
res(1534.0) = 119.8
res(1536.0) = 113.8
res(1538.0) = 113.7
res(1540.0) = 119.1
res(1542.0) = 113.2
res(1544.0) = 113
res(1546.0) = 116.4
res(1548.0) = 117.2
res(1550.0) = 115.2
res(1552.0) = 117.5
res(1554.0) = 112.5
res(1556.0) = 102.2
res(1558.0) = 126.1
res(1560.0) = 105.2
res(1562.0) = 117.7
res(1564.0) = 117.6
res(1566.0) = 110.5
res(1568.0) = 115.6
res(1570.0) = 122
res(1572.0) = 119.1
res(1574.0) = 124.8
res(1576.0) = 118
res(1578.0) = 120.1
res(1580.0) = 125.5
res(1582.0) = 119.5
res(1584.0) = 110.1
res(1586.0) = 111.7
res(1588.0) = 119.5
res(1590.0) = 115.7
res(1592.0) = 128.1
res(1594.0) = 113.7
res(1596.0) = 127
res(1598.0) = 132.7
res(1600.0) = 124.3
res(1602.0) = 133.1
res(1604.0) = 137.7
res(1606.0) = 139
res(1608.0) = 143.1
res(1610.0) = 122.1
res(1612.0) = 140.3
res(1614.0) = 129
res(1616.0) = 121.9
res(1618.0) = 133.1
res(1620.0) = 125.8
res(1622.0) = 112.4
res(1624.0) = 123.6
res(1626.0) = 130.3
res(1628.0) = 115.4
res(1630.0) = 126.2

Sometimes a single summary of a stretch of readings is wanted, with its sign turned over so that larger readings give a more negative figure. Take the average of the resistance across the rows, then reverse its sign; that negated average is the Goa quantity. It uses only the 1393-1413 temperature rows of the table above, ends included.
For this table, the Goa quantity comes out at -114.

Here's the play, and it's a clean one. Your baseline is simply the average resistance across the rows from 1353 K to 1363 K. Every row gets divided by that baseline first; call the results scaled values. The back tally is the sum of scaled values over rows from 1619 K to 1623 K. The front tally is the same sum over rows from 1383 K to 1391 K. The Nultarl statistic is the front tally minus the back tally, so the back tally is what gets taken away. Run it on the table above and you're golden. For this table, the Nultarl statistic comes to 1.9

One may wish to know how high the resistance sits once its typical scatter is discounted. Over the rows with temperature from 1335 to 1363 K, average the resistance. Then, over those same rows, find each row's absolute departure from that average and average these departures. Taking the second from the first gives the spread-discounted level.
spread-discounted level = 116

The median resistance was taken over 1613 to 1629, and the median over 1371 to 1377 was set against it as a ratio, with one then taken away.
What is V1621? -0.04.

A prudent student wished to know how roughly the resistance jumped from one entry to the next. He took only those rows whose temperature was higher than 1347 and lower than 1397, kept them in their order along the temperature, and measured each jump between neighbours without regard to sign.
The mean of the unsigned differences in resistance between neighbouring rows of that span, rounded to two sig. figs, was 6.2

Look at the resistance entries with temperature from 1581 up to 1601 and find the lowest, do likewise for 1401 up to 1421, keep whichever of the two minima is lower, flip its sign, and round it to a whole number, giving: -103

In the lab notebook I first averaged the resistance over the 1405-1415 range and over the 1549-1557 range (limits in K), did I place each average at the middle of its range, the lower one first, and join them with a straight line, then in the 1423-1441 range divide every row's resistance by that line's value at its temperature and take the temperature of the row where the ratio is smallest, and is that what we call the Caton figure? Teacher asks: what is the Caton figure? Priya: 1436.0 K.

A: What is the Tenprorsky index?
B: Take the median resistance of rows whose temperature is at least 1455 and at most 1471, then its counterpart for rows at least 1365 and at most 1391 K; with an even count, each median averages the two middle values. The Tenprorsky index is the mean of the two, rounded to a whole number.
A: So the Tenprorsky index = 115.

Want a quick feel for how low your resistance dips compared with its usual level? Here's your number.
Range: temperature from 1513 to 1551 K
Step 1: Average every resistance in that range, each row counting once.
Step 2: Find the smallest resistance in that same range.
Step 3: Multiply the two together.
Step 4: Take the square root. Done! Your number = 109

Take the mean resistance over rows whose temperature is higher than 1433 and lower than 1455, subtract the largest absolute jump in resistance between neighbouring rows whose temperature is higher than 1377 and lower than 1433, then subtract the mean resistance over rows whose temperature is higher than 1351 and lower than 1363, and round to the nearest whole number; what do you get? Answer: -24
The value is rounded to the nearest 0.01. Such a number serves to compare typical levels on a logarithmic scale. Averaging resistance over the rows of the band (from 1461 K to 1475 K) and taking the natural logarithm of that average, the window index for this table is 4.65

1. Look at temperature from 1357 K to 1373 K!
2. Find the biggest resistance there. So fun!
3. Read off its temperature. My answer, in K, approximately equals 1362.0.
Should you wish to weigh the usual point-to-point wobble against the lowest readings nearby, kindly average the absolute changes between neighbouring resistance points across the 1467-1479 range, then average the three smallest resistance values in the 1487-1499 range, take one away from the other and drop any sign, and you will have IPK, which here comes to 85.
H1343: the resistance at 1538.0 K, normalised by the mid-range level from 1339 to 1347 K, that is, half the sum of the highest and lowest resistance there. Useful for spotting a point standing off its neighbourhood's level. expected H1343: 0.97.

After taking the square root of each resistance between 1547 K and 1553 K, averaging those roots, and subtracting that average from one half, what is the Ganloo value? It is -10.3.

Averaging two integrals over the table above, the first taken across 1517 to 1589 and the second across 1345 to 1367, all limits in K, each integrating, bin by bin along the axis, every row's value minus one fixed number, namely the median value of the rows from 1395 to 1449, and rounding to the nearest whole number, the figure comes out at 11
